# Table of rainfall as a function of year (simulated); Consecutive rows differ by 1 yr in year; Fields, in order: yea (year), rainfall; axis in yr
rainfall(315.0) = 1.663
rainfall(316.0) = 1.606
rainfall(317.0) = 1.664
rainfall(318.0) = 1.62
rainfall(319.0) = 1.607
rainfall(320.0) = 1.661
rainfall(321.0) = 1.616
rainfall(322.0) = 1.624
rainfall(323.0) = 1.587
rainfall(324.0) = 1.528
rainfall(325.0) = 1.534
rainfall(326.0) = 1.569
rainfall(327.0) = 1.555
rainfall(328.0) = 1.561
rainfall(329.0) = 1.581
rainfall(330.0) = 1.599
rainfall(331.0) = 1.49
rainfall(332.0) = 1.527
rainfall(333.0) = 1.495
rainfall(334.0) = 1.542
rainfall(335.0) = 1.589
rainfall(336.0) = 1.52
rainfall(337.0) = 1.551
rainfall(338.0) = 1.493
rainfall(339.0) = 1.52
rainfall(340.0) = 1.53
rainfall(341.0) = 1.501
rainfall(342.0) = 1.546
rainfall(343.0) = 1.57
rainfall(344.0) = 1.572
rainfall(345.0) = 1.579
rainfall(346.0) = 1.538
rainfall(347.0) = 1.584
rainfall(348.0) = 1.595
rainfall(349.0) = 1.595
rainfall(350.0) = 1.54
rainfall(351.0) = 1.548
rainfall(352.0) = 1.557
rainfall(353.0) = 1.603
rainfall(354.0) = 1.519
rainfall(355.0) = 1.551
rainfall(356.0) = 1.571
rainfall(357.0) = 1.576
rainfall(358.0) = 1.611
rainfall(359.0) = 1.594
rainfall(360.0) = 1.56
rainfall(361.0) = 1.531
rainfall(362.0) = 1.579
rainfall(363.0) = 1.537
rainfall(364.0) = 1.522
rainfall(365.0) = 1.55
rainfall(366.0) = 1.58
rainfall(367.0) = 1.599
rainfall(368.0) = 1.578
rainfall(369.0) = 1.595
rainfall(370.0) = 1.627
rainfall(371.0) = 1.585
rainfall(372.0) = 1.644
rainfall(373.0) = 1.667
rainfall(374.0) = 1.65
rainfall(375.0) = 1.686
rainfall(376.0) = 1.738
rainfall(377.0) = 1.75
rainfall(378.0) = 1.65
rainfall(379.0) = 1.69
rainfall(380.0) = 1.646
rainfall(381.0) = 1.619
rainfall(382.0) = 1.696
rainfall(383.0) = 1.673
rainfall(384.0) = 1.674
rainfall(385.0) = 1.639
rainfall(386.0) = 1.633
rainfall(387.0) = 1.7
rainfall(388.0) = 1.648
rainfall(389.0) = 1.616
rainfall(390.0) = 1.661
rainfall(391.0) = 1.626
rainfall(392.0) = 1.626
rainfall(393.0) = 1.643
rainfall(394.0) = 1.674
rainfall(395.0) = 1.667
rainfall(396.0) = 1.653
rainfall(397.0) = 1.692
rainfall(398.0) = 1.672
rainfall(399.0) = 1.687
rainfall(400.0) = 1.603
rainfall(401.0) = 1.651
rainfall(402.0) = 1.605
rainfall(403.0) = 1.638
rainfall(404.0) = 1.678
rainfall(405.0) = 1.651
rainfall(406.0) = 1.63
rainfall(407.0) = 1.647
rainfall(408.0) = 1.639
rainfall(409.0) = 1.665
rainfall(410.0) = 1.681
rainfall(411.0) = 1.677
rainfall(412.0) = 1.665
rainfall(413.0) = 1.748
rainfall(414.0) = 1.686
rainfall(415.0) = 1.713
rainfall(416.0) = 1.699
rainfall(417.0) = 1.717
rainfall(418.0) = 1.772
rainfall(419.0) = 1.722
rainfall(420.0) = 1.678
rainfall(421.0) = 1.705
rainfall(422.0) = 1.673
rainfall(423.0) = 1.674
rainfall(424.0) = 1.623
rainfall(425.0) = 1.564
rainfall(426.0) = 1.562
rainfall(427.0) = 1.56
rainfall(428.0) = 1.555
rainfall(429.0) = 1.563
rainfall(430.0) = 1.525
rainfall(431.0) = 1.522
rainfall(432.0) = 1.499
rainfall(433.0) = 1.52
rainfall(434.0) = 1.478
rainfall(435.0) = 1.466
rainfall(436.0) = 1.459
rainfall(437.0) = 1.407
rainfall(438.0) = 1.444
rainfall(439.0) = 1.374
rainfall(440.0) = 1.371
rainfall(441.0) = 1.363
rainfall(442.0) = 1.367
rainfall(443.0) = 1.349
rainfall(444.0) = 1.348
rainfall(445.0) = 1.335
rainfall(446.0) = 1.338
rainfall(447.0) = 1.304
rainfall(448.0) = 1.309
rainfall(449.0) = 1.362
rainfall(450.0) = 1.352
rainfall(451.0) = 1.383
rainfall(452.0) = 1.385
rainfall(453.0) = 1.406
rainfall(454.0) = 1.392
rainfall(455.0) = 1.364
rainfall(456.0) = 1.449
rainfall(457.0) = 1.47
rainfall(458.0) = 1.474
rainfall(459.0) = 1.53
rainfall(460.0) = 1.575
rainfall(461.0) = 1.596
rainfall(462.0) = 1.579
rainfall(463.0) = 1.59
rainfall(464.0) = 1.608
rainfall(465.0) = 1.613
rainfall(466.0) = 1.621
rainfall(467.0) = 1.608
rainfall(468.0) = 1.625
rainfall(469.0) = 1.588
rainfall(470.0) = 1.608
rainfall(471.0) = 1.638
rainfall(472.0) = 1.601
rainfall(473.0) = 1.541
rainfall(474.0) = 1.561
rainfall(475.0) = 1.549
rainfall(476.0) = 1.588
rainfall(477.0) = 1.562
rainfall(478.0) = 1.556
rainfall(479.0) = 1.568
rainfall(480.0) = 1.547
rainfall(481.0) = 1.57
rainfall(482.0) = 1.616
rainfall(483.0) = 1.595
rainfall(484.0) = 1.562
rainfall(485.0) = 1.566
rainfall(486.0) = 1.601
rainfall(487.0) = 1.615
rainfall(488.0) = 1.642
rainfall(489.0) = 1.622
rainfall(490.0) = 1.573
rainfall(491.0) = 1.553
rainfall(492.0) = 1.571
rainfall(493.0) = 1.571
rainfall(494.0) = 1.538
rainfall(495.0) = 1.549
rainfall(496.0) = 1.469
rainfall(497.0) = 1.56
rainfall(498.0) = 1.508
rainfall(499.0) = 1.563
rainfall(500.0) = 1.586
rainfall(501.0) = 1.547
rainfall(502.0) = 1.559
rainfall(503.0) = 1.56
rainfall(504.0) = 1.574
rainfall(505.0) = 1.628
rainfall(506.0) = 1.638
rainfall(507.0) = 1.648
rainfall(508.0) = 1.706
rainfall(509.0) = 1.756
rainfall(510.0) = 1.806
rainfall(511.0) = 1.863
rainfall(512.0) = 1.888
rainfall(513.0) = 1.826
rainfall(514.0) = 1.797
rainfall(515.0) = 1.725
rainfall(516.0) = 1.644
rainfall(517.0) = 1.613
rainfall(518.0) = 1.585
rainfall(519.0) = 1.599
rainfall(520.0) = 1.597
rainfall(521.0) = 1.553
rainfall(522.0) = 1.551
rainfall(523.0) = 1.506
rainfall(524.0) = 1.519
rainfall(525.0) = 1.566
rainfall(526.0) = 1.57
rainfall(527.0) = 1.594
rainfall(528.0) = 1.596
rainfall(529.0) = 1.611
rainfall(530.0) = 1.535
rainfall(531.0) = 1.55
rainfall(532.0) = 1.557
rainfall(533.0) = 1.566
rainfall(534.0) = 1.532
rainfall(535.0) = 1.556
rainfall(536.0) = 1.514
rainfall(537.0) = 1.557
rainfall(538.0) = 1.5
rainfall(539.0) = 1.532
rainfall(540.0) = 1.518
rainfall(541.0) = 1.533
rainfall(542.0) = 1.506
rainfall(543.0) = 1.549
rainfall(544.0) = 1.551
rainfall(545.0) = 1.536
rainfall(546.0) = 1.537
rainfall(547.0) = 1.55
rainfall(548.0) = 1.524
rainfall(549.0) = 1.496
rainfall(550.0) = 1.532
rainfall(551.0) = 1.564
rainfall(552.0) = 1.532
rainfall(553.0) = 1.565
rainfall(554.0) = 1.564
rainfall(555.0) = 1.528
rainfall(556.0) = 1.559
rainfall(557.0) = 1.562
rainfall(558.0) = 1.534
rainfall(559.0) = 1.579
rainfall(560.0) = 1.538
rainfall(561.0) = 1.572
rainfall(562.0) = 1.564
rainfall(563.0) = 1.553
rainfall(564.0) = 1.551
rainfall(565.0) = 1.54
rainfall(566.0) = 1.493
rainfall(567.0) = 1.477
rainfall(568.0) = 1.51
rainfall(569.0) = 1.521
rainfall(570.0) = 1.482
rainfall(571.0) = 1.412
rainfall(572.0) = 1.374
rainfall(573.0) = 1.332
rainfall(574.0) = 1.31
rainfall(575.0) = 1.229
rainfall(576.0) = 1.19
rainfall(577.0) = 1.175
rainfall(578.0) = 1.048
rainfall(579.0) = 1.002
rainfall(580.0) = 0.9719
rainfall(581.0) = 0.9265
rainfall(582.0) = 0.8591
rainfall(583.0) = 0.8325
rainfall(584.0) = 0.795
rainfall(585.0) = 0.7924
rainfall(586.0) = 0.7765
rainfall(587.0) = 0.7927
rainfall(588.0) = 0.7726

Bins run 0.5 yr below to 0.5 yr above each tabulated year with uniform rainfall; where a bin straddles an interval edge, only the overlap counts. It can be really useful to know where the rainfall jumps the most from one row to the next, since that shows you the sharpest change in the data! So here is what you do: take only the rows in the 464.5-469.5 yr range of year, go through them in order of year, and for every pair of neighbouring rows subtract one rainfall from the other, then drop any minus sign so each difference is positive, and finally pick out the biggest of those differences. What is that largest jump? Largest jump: 0.037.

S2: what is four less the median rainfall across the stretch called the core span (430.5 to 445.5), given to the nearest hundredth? 2.59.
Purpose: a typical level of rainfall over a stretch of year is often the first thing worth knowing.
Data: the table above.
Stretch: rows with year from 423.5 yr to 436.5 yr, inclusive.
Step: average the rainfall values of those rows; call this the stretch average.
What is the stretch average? 1.53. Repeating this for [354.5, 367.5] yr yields 1.57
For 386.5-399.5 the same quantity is 1.66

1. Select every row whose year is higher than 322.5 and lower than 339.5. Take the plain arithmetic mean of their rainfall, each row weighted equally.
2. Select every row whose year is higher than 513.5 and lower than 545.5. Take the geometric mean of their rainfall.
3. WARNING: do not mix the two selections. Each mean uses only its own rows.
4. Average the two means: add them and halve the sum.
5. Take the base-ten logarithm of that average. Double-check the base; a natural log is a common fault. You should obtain 0.192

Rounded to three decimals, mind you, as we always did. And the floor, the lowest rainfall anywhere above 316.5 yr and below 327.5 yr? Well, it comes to 1.528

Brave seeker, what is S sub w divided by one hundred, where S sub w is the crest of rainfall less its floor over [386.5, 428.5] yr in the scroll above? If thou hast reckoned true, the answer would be 0.0022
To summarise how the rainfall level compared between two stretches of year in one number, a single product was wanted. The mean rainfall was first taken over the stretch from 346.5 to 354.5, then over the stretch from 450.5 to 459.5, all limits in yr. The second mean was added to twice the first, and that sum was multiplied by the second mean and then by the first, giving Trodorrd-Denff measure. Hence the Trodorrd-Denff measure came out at 10.2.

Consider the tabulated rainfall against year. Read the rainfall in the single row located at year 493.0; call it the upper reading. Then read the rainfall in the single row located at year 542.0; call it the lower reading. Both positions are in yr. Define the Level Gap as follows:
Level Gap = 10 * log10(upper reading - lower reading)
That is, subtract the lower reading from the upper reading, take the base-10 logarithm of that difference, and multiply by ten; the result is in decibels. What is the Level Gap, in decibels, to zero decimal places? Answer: -12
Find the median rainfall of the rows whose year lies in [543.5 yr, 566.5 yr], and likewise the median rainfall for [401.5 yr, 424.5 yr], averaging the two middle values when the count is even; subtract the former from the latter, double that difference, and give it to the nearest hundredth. 0.25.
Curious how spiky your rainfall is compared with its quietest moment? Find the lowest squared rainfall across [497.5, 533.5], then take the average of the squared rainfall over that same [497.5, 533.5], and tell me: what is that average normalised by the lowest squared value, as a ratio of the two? 1.17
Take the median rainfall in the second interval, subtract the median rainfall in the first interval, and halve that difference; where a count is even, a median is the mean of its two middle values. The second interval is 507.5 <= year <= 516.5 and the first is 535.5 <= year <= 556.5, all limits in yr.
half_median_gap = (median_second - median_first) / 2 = 0.132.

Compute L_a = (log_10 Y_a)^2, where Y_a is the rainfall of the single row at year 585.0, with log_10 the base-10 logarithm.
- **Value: 0.010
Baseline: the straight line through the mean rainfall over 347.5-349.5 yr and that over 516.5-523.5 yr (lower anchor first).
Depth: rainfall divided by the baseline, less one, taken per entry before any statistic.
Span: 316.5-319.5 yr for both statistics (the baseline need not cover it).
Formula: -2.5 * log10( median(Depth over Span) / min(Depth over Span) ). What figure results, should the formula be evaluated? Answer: -1.0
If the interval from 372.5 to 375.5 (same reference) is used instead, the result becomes -0.3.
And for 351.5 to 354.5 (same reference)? 0.8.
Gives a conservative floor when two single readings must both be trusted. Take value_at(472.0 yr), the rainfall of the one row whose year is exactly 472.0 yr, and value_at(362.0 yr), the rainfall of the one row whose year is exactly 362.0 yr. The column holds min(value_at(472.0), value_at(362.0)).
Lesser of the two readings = 1.58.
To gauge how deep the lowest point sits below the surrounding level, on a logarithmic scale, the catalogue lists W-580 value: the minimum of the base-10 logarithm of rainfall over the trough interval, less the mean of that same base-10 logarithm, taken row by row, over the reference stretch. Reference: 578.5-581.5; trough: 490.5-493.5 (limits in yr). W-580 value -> 0.21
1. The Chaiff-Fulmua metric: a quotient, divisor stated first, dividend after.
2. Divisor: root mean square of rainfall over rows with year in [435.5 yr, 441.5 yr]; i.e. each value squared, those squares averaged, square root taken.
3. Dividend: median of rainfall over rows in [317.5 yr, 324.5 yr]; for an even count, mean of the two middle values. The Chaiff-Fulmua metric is 1.15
